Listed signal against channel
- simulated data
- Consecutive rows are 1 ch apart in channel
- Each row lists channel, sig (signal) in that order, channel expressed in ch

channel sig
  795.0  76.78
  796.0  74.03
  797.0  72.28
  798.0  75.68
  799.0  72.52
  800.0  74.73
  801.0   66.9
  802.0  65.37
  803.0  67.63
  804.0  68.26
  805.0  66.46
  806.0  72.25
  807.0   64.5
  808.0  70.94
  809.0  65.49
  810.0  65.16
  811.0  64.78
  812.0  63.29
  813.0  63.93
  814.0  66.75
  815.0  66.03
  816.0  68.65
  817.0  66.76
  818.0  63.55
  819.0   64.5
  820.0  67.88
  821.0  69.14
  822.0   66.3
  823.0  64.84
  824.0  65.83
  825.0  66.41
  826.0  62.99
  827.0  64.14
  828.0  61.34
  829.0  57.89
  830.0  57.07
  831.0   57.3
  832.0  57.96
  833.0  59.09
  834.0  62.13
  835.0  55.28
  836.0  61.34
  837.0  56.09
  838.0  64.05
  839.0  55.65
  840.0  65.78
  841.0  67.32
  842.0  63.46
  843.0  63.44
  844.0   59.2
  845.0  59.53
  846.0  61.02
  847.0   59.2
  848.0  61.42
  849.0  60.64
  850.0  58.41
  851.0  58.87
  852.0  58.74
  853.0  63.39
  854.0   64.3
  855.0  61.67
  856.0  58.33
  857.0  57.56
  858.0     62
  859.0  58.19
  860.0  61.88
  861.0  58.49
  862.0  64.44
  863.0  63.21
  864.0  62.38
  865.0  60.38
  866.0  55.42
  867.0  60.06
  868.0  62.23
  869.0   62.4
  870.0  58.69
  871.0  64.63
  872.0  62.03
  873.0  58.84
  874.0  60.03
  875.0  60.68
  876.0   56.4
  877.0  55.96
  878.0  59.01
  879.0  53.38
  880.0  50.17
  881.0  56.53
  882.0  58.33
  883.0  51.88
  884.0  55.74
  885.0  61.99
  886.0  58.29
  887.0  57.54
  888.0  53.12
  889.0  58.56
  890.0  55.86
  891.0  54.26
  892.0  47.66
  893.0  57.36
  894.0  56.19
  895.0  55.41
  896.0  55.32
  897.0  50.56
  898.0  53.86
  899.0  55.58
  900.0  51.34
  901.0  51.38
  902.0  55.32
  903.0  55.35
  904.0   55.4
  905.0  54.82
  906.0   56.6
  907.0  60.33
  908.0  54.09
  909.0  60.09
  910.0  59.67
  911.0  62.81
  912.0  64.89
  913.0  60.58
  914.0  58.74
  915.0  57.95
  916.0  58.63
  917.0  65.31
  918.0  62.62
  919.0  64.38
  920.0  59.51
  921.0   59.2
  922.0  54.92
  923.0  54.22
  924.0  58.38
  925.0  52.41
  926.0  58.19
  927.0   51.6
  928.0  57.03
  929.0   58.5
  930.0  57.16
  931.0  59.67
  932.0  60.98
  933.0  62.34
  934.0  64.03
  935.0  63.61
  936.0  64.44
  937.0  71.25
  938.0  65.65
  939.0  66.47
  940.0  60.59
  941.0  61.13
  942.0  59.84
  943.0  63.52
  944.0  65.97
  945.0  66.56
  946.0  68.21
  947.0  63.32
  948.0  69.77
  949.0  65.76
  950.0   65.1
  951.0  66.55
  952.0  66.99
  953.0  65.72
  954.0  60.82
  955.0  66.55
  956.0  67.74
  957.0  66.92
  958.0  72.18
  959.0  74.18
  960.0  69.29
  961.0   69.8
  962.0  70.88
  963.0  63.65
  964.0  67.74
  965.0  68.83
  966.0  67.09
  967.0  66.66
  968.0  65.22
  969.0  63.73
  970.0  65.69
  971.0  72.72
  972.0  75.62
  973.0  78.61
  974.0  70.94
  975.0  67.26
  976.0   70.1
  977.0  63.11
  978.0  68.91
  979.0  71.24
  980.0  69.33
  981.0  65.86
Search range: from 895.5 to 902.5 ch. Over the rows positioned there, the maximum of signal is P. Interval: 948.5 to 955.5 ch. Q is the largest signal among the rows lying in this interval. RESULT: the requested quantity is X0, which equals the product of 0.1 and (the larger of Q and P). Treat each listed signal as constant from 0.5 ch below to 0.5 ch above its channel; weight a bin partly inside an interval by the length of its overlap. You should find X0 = 6.7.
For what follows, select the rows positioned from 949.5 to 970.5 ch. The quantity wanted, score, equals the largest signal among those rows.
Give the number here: 74.18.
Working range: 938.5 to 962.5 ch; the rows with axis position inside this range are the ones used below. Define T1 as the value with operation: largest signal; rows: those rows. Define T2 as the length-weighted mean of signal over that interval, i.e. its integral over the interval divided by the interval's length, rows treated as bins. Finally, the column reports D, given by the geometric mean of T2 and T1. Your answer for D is 70.2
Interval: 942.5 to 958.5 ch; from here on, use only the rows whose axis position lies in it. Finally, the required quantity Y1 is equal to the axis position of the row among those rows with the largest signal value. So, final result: 958.0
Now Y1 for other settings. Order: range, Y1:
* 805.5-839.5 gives 806.0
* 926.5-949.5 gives 937.0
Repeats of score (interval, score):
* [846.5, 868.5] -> 64.44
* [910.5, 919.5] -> 65.31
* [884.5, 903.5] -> 61.99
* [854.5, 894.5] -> 64.63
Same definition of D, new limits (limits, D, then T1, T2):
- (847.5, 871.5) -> 62.7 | 64.63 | 61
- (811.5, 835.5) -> 66.2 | 69.14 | 63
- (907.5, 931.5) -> 62.0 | 65.31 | 59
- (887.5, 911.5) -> 59.0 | 62.81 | 55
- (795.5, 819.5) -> 71.7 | 75.68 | 68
